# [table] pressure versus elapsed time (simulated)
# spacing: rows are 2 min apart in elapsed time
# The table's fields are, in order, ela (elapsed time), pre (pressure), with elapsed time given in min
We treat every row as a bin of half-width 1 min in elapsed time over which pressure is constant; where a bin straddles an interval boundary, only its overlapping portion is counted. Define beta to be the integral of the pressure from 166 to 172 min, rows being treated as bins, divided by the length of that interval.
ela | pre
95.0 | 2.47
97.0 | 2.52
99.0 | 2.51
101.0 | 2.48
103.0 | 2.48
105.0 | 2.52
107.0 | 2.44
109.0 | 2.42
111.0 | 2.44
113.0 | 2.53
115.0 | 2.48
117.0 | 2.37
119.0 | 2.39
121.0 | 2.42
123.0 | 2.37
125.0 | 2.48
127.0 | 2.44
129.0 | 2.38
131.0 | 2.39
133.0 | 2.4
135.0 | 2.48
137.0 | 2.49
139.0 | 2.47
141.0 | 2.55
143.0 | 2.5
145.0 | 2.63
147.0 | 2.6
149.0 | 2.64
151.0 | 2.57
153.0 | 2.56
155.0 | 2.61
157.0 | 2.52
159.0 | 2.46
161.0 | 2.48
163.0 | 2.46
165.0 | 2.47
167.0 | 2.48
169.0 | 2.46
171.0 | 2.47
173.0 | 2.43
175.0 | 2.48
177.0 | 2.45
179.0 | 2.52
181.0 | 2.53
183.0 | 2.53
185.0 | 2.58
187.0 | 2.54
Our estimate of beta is 2.47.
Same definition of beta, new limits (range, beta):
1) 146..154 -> 2.59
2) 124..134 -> 2.42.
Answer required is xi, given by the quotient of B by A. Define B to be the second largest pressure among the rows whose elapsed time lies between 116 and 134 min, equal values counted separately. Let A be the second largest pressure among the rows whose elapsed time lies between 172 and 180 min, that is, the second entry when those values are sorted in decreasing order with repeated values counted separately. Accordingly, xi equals 0.98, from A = 2.48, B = 2.44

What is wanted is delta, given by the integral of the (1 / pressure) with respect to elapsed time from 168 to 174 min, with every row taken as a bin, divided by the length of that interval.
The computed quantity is 0.408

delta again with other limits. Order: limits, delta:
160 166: 0.405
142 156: 0.387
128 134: 0.418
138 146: 0.394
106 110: 0.412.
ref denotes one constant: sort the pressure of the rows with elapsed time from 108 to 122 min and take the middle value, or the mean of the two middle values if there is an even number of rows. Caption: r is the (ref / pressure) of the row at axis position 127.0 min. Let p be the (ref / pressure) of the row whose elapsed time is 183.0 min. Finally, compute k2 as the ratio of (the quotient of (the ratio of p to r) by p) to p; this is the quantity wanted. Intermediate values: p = 0.957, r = 0.99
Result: 1.05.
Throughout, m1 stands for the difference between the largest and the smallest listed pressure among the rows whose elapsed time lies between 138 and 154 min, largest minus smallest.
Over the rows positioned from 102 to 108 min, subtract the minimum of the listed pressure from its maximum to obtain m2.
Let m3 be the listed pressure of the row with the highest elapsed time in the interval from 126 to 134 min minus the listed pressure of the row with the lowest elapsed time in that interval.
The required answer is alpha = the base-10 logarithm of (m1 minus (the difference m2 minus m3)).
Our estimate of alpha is -1.3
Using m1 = 0.170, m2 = 0.080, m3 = -0.040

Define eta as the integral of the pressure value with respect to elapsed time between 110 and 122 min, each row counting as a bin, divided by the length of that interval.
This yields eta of 2.44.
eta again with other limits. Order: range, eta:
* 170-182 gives 2.48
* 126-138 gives 2.43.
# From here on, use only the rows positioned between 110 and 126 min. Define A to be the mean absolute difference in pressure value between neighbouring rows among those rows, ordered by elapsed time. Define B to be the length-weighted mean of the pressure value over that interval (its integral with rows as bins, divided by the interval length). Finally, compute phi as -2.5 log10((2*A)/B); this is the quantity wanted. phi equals 3.2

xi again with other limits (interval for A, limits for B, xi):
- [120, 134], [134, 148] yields 1.07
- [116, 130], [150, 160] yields 1.05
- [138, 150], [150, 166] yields 0.98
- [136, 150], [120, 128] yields 0.93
